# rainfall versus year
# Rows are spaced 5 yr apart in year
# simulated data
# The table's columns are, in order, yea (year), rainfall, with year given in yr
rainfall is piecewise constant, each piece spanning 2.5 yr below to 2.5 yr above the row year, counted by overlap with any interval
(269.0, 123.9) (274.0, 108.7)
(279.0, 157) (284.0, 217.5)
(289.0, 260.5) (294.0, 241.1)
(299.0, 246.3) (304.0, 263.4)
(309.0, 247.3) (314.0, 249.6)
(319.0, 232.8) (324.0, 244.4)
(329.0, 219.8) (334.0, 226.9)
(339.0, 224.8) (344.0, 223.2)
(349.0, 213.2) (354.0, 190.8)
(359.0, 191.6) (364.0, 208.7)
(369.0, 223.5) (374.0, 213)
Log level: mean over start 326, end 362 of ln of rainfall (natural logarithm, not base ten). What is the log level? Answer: 5.36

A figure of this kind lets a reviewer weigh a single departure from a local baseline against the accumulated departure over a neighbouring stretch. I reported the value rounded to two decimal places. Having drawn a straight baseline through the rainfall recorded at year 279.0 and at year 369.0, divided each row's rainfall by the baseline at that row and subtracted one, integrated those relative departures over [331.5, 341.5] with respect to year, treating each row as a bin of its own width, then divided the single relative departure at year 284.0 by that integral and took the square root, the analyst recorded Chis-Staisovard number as 0.52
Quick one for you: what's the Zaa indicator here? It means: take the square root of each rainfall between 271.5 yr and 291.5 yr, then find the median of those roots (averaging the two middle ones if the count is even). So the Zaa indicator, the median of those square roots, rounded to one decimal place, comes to 13.6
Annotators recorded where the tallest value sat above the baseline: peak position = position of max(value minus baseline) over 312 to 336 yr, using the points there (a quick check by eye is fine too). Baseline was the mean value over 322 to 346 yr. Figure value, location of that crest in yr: 314.0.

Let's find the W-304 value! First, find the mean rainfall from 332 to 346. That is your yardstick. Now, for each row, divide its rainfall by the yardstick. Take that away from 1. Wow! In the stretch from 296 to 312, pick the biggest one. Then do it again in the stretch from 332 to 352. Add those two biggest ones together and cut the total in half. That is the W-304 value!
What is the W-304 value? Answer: -0.02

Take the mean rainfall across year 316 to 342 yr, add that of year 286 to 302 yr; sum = 479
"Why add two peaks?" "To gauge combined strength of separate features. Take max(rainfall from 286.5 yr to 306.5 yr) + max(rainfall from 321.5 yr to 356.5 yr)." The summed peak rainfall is 508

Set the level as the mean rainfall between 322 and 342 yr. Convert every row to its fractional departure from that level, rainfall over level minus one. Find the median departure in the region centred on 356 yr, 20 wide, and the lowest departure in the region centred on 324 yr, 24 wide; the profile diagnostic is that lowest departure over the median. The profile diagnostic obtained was 0.3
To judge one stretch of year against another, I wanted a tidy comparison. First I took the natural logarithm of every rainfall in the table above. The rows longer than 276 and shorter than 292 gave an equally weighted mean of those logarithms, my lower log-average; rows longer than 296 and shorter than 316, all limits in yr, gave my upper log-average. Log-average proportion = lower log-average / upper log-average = 0.96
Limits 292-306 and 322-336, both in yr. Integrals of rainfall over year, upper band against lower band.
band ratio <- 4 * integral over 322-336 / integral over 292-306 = 3.68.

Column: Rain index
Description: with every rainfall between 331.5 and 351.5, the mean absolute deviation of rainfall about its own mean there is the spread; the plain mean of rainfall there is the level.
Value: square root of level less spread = 14.8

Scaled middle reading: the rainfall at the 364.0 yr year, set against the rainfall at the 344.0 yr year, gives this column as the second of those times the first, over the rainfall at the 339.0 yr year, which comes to 207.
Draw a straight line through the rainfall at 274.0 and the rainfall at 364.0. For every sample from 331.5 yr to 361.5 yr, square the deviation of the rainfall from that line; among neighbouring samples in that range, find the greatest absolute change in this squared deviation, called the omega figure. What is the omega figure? 900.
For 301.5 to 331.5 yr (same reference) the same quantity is 4788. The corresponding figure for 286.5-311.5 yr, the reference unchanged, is 6122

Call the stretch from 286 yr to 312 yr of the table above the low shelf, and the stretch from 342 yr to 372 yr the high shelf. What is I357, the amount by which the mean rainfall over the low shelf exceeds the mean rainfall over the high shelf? 43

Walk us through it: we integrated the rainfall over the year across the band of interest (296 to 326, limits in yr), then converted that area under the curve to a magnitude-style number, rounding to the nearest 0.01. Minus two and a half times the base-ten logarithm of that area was -9.68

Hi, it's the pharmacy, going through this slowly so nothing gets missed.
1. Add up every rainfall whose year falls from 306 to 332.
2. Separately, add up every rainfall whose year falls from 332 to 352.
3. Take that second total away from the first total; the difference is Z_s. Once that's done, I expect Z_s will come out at 306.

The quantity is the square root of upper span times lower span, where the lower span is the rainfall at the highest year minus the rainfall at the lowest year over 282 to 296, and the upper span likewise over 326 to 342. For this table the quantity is 11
